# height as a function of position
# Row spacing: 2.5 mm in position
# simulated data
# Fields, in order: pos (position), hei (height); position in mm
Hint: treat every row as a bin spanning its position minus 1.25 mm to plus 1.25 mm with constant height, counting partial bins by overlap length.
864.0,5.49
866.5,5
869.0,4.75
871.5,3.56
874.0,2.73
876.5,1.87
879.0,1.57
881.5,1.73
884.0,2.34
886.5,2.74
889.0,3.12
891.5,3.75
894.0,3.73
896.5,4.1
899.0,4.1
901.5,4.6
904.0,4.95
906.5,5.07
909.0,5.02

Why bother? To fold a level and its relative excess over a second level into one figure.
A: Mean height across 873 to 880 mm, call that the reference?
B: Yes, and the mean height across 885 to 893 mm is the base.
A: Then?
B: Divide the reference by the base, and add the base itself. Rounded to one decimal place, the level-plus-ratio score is 3.8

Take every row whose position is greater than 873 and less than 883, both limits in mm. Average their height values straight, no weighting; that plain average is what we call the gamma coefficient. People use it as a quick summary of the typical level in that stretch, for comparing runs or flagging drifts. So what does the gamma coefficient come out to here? 2.0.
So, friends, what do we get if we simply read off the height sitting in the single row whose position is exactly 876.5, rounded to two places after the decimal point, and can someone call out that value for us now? 1.87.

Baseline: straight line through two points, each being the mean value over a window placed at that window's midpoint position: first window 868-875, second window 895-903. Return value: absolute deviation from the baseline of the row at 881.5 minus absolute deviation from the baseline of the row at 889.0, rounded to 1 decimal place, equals 1.2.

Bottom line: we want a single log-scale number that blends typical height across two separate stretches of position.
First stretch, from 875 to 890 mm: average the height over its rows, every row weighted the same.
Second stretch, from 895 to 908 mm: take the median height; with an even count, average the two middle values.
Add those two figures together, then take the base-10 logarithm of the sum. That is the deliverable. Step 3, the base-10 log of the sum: 0.83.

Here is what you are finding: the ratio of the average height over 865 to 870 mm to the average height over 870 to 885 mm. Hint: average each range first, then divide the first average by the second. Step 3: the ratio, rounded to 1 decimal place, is 2.1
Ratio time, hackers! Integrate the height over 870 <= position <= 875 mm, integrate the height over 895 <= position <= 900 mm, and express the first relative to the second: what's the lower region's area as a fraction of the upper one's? 0.8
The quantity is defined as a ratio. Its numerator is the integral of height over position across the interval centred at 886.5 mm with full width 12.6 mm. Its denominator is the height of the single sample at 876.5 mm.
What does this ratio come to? 18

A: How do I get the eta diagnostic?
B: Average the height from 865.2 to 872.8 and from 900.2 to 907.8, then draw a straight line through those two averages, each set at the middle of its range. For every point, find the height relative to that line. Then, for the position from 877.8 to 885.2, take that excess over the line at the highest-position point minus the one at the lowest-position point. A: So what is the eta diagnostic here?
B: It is 0.71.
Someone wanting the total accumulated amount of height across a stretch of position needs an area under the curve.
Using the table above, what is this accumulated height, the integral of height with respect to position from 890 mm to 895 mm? 19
